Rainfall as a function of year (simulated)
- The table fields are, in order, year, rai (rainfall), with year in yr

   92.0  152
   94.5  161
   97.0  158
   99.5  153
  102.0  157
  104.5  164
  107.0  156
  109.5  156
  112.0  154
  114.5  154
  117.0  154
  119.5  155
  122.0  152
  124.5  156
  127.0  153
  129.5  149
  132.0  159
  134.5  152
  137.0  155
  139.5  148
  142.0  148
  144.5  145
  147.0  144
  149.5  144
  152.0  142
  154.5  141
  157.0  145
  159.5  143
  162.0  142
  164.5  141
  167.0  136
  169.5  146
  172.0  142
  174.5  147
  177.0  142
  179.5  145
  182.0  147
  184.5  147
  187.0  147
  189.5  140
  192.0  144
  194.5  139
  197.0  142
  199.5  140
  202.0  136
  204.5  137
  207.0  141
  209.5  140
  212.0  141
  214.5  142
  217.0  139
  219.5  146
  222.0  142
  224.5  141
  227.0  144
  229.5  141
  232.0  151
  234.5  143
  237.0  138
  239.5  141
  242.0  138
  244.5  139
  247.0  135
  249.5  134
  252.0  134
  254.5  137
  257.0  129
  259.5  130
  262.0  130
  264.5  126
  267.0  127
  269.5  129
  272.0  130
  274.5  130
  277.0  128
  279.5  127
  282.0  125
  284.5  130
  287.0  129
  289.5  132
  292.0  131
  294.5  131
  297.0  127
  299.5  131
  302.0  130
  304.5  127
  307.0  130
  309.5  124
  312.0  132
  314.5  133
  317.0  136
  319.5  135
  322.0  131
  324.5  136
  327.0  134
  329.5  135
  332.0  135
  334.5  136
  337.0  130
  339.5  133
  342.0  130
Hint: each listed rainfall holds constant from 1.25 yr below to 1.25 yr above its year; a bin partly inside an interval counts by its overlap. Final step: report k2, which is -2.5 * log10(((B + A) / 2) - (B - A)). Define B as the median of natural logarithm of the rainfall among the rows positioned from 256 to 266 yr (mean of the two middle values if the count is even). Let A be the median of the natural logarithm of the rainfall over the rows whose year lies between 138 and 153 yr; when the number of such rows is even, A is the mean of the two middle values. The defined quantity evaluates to -1.75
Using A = 4.97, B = 4.86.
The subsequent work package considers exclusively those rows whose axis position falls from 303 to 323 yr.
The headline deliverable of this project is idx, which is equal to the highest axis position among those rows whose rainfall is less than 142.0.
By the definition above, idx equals 322.0 yr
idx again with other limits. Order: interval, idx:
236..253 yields 252.0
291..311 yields 309.5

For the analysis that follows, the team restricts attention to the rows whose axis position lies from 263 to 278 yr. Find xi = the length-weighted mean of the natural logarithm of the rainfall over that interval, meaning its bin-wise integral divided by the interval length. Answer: 4.85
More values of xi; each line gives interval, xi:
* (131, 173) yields 4.98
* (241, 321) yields 4.87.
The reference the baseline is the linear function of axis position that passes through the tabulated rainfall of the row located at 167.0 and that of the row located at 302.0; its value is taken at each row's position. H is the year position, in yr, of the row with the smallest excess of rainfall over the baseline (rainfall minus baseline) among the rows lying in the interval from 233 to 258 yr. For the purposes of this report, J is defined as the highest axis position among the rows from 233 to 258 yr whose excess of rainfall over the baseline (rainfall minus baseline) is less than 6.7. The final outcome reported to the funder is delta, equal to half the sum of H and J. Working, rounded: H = 257.0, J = 257.0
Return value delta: 257.0 yr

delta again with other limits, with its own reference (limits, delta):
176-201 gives 197.0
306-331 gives 319.5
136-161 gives 157.0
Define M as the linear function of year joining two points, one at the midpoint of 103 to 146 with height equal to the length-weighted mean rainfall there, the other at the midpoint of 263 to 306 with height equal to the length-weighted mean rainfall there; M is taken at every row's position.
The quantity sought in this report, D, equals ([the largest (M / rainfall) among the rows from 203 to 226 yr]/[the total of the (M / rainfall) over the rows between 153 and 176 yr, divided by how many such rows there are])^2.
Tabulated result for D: 0.99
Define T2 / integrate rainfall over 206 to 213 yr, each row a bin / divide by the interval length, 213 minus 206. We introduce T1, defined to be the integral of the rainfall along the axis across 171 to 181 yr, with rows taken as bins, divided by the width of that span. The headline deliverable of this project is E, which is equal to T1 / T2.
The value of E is 1.02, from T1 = 144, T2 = 141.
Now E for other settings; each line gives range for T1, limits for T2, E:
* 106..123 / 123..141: 1.01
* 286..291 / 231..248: 0.93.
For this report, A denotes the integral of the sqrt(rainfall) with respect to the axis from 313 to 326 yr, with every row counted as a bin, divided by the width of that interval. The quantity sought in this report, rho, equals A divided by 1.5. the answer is 7.72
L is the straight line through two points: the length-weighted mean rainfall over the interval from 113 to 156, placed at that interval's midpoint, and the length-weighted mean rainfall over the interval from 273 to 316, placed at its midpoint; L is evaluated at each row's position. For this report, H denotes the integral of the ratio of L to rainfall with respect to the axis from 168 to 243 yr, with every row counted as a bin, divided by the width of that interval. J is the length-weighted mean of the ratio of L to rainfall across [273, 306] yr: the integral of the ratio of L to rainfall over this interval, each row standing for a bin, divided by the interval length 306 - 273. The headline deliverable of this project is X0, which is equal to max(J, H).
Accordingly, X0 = 1.01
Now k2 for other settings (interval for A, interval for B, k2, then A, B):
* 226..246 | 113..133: -1.73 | 4.95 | 5.04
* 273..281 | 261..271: -1.71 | 4.85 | 4.85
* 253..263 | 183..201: -1.71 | 4.87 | 4.96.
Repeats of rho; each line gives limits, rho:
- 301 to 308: 7.57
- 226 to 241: 7.97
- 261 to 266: 7.54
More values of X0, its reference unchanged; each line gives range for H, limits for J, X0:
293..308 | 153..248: 1.00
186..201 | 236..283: 1.02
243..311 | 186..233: 1.01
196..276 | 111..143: 1.00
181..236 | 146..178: 1.03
